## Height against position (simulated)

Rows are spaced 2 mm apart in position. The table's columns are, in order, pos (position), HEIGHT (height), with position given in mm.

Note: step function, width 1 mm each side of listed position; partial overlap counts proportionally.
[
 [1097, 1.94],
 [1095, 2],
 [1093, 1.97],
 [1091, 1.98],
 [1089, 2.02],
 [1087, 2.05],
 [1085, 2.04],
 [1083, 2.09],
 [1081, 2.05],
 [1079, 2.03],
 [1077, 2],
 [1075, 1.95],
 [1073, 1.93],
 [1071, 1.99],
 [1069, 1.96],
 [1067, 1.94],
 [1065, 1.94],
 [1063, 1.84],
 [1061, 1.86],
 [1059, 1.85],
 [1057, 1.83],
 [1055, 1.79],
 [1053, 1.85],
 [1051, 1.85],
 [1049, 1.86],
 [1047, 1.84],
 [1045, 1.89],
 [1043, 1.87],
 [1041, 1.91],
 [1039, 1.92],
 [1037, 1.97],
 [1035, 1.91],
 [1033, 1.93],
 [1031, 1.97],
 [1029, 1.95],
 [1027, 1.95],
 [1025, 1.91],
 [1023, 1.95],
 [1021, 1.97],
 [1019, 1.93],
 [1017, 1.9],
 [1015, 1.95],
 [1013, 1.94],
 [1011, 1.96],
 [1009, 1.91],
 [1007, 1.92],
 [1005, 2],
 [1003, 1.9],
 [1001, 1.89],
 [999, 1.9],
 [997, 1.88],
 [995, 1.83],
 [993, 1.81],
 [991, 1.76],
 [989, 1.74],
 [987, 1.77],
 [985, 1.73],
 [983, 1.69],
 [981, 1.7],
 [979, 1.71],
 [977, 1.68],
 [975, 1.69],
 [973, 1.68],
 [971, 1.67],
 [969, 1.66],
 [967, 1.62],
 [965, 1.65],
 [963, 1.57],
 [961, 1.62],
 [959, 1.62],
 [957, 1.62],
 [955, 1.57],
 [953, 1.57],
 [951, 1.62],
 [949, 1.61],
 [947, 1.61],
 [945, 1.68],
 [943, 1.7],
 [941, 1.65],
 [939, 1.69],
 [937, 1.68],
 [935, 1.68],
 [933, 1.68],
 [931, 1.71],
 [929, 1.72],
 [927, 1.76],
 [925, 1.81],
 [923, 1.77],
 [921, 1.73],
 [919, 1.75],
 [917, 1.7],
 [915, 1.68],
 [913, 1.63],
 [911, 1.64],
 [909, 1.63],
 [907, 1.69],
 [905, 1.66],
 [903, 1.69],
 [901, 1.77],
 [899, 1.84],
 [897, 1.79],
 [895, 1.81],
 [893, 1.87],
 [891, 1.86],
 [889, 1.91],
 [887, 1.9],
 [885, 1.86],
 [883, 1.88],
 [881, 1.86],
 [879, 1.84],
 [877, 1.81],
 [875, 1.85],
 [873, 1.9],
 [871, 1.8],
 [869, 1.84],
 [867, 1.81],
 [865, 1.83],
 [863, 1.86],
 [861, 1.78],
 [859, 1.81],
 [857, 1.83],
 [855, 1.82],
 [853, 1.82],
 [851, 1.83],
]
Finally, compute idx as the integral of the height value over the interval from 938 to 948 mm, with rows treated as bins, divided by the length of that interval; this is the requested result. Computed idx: 1.67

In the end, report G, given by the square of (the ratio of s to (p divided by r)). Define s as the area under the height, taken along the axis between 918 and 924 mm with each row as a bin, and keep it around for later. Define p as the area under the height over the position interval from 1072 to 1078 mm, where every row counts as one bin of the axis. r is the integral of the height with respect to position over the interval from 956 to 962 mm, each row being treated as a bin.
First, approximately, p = 11.8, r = 9.7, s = 10.5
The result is 75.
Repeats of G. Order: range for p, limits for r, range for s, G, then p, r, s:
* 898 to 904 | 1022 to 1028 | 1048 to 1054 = 149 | 10.6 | 11.6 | 11.1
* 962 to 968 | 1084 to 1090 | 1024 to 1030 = 215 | 9.7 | 12.2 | 11.6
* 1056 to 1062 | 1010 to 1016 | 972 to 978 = 114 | 11.1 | 11.7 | 10.1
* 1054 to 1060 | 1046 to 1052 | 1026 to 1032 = 142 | 10.9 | 11.1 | 11.7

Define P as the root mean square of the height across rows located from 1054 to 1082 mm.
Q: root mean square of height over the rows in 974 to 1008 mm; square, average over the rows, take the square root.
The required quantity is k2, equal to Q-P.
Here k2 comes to -0.12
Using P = 1.93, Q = 1.80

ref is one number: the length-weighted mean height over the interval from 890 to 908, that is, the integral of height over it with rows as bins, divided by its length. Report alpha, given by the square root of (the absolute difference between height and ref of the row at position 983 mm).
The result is 0.29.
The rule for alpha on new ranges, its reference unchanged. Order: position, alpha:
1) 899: 0.25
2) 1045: 0.34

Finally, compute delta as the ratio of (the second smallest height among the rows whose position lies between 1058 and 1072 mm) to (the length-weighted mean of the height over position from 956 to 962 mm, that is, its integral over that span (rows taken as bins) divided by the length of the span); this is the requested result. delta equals 1.14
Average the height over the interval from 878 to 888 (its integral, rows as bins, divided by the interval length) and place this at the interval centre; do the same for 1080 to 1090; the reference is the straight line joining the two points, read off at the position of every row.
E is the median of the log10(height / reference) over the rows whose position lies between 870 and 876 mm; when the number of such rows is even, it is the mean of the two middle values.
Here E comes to 0.00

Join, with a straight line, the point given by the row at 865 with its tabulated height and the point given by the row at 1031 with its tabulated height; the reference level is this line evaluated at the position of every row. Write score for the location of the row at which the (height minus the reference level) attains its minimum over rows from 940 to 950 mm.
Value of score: 949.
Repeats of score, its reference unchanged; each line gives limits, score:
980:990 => 983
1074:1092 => 1075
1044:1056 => 1055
